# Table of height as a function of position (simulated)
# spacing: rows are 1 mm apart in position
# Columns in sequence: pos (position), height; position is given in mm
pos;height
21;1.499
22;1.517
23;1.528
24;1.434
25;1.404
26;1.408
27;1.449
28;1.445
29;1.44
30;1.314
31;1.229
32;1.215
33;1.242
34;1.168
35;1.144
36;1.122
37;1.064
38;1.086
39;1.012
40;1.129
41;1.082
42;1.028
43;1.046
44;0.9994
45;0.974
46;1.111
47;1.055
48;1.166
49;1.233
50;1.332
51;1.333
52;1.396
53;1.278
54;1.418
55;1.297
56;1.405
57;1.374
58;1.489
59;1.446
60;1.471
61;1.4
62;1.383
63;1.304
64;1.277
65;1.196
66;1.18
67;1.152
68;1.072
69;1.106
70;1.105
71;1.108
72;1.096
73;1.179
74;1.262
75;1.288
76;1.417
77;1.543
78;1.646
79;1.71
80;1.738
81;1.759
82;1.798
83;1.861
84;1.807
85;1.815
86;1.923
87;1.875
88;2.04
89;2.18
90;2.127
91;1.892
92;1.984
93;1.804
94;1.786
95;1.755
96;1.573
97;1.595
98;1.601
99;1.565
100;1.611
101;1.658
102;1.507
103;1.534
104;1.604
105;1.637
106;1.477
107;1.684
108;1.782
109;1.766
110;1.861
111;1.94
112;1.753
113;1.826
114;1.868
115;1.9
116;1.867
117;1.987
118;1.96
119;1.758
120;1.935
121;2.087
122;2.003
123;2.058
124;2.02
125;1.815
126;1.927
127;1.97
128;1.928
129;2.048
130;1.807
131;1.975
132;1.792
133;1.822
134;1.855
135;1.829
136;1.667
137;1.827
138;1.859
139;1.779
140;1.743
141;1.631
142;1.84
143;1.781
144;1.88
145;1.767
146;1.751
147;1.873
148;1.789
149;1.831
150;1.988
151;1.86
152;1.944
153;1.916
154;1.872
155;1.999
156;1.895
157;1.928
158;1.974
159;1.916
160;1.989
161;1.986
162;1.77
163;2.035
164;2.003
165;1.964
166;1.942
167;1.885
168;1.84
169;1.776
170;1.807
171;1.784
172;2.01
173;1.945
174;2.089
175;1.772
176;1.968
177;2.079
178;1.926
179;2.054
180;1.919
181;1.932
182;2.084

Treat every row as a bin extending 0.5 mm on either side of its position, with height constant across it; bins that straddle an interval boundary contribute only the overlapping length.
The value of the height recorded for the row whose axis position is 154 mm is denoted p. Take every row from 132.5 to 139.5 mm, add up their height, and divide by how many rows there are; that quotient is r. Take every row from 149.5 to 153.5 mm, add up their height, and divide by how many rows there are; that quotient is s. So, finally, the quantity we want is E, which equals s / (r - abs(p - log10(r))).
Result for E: 10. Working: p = 1.872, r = 1.81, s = 1.93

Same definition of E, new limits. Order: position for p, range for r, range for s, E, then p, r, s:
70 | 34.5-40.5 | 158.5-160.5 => 74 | 1.105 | 1.09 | 1.95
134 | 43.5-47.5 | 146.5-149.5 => -2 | 1.855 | 1.03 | 1.83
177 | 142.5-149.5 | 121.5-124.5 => -185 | 2.079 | 1.81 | 2.03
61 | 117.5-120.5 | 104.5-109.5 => 2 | 1.4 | 1.88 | 1.67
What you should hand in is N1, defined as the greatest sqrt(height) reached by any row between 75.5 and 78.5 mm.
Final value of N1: 1.28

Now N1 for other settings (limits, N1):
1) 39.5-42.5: 1.06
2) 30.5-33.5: 1.11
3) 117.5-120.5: 1.40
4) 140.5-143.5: 1.36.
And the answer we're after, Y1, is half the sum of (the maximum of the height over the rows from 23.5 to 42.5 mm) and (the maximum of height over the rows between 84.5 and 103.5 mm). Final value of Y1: 1.81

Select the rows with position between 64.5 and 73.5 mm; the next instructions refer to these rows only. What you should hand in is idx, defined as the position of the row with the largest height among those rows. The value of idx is 65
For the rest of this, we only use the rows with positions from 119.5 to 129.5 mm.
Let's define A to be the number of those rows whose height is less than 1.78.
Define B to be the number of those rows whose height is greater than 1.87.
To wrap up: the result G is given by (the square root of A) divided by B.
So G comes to 0.00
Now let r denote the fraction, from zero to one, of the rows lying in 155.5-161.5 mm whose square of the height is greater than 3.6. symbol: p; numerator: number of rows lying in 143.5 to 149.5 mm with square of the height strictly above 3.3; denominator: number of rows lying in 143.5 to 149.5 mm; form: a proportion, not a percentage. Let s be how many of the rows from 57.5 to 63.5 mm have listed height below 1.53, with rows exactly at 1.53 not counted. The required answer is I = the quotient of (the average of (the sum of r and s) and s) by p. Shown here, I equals 13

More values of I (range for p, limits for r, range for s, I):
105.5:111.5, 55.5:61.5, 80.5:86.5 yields 0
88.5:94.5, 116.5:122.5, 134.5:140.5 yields 1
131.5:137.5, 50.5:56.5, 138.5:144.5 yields 0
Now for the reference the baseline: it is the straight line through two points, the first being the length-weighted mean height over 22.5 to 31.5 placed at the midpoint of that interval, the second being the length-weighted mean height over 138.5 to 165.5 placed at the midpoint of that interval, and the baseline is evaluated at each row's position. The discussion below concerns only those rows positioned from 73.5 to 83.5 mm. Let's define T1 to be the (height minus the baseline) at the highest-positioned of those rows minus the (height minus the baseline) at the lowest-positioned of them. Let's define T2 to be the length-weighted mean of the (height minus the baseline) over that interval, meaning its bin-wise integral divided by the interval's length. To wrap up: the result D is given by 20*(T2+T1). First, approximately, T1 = 0.56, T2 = 0.00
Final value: 11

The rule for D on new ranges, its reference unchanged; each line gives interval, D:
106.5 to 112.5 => 3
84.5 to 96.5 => -1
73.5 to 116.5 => 10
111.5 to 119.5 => 2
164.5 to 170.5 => -5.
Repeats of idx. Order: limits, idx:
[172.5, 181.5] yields 174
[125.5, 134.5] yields 129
